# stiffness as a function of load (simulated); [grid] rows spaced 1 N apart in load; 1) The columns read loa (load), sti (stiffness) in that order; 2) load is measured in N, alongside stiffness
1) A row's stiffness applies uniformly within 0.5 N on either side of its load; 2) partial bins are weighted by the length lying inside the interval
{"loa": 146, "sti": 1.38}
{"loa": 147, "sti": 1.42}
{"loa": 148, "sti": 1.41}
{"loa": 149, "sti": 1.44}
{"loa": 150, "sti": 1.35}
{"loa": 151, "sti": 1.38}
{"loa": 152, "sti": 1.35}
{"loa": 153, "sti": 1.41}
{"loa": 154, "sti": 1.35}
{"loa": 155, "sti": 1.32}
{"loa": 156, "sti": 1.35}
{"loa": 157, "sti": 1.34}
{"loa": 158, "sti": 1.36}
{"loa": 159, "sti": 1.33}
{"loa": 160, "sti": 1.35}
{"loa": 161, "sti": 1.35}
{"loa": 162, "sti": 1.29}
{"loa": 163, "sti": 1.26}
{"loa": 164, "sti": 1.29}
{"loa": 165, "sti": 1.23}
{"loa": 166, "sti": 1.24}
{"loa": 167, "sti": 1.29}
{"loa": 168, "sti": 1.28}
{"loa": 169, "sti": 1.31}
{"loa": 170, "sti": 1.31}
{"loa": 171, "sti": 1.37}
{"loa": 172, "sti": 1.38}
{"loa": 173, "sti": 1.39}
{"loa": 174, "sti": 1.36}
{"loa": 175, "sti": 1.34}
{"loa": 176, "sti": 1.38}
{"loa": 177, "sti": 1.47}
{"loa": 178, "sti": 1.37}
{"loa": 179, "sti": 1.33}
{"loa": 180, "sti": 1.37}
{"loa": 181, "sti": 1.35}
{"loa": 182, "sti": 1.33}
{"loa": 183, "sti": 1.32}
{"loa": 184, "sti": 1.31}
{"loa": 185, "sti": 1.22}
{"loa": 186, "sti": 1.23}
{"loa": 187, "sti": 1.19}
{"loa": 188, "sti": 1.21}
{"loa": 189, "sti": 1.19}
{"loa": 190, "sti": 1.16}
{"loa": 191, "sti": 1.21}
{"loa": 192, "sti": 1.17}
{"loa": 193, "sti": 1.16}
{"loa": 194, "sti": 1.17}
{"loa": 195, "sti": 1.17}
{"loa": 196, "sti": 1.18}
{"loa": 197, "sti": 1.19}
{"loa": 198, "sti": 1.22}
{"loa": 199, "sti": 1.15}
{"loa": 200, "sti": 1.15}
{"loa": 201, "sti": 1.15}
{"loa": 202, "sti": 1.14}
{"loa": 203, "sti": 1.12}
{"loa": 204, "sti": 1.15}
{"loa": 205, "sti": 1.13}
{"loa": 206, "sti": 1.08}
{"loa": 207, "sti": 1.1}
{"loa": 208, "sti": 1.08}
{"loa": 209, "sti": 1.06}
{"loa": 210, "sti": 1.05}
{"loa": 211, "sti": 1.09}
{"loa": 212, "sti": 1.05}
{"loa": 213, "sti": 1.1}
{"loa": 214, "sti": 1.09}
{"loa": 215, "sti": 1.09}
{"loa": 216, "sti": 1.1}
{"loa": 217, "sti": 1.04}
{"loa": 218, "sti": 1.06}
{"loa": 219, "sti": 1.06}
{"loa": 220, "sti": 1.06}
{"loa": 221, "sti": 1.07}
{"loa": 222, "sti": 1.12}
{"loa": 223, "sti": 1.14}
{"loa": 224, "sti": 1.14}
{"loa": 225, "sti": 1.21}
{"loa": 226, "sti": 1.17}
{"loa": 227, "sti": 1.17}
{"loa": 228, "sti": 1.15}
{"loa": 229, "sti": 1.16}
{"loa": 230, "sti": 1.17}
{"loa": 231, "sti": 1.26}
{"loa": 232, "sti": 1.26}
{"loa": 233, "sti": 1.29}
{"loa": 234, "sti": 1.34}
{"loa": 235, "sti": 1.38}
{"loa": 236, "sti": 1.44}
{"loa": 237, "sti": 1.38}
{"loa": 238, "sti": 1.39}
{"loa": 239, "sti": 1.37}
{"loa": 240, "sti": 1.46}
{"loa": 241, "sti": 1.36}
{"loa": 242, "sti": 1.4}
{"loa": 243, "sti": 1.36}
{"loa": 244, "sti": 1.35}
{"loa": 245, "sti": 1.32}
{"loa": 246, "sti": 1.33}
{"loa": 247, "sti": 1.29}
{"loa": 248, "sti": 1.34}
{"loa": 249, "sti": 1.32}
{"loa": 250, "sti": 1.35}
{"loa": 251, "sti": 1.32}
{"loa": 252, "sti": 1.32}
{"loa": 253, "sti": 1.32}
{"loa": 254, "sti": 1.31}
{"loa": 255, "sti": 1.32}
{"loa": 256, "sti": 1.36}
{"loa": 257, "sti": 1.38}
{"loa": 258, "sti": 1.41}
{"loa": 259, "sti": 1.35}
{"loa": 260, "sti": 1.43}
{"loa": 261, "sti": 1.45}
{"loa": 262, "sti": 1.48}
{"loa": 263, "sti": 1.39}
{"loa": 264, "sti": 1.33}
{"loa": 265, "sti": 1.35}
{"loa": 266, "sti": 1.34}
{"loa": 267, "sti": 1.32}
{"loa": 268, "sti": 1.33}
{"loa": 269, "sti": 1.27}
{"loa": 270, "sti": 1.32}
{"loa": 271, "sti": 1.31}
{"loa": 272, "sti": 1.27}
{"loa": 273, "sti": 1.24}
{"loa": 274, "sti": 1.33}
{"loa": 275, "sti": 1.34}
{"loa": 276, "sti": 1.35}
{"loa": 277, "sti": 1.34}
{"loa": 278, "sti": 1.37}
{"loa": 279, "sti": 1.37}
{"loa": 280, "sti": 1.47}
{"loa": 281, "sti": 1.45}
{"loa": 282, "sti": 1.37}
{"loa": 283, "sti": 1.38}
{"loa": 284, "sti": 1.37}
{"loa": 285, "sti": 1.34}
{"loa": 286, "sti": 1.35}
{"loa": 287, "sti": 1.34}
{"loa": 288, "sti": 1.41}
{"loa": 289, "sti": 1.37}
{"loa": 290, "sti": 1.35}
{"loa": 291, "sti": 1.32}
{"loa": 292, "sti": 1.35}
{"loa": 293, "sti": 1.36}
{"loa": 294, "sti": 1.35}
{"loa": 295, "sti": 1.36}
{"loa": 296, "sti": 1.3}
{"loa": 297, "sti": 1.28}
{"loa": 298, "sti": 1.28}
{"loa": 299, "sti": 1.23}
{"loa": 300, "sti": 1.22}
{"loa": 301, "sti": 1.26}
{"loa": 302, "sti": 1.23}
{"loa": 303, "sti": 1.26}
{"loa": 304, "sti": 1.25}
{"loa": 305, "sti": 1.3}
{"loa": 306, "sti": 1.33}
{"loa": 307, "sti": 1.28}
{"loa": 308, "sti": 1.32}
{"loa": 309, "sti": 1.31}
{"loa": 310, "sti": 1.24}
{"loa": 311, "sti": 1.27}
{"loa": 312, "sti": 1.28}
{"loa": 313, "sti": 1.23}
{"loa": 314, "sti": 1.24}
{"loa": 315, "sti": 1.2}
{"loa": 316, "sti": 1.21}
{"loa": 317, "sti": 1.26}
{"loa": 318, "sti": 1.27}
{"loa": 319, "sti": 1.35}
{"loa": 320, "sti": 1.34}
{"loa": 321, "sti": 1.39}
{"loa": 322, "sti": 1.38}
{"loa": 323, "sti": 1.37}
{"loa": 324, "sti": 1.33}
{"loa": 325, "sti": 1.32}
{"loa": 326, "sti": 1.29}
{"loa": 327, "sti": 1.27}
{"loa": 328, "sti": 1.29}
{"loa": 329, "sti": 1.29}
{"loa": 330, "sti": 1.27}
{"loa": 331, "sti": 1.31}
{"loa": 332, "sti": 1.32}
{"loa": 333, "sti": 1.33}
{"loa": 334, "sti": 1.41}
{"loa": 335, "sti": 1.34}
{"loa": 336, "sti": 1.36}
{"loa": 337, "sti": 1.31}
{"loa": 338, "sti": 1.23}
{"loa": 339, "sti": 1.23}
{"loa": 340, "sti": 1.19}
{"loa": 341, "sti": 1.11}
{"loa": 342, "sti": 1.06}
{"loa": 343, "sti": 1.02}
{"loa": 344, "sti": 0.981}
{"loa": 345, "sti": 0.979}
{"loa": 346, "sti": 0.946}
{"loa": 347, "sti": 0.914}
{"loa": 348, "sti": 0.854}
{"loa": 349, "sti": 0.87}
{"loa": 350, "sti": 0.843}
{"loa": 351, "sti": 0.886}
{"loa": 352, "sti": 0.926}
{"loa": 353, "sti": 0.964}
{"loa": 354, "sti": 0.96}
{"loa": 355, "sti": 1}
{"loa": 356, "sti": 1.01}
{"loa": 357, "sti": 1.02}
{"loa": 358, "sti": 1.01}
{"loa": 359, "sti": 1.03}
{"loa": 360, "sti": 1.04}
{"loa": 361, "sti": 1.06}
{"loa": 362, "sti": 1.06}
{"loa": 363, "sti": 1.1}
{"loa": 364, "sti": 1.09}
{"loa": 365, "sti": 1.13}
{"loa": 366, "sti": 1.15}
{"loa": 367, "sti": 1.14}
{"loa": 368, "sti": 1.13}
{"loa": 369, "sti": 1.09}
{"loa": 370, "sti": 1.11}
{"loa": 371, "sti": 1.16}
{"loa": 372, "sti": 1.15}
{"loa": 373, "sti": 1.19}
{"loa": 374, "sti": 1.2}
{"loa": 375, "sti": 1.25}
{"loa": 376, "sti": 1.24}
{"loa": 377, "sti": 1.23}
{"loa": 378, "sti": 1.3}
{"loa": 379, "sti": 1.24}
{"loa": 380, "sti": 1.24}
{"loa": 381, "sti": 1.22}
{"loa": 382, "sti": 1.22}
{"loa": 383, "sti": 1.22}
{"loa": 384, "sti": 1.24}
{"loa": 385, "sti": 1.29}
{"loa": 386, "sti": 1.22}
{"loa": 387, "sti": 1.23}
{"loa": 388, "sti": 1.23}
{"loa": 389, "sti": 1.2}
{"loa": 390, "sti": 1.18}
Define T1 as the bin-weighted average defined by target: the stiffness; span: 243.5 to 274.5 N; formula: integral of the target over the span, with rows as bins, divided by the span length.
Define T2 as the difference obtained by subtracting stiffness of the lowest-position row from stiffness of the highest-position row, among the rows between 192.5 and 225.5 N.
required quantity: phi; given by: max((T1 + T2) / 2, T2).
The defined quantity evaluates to 0.70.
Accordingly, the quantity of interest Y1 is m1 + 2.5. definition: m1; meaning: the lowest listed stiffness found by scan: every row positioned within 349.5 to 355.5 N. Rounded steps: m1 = 0.843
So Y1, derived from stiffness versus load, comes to 3.34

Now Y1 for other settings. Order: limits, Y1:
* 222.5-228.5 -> 3.64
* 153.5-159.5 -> 3.82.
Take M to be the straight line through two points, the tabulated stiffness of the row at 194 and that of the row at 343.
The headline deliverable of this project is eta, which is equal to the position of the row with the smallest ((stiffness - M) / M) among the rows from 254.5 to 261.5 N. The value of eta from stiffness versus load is 255 N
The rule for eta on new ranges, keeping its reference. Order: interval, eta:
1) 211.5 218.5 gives 217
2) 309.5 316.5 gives 315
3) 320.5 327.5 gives 327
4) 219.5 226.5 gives 220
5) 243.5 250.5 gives 247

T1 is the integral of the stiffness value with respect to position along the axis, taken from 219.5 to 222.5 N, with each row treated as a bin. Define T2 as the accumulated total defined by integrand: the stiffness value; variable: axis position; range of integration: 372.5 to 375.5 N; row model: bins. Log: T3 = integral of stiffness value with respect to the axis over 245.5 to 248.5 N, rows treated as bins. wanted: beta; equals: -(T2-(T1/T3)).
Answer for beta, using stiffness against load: -2.82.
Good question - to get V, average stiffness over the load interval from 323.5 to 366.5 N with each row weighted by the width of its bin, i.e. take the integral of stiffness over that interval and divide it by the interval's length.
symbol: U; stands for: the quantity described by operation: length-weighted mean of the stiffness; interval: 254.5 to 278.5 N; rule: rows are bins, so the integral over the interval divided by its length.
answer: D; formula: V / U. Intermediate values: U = 1.349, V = 1.12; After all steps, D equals 0.83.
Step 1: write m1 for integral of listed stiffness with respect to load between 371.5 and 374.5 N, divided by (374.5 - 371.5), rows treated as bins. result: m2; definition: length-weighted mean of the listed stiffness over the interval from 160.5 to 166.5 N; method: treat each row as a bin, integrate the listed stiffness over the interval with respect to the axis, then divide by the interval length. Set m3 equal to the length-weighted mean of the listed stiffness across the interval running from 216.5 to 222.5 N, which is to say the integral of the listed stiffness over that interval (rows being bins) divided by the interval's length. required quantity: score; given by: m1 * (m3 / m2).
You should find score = 0.99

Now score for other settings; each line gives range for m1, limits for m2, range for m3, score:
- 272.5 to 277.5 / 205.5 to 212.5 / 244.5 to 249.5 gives 1.62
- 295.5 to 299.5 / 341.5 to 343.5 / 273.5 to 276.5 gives 1.64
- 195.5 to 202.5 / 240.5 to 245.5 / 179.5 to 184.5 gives 1.15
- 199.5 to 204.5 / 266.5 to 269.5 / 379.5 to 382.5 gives 1.07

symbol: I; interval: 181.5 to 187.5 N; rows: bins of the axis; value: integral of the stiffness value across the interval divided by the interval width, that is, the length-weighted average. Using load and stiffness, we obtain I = 1.27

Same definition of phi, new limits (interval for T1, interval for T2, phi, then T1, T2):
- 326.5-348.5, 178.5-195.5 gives 0.51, 1.2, -0.16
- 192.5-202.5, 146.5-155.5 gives 0.53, 1.2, -0.10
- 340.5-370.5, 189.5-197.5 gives 0.52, 1.0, 0.03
